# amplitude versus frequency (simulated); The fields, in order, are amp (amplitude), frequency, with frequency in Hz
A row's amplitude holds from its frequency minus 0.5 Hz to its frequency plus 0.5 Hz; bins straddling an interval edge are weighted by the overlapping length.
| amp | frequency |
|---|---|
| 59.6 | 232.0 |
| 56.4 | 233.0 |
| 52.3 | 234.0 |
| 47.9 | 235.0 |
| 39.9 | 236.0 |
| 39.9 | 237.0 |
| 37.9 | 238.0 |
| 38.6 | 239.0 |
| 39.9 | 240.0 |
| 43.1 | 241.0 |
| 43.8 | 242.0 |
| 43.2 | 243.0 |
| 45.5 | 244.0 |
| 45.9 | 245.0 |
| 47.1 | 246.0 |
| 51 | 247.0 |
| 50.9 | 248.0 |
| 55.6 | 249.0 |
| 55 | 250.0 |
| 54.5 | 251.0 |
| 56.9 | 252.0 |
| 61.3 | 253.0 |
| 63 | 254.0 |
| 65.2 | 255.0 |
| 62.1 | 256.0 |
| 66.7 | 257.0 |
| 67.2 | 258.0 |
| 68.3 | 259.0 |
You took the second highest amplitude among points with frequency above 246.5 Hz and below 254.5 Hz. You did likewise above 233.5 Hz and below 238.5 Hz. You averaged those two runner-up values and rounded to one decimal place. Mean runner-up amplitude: 54.6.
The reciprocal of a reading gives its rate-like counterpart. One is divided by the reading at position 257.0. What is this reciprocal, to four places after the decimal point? 0.0150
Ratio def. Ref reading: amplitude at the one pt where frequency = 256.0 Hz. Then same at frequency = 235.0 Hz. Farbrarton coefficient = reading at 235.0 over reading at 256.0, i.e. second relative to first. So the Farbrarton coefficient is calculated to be 0.77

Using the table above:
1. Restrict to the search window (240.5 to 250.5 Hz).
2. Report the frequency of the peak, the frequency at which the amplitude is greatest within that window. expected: 249.0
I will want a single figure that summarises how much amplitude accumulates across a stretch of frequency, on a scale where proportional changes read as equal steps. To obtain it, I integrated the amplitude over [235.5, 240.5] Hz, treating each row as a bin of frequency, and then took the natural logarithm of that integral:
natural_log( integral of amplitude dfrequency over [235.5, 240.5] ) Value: 5.3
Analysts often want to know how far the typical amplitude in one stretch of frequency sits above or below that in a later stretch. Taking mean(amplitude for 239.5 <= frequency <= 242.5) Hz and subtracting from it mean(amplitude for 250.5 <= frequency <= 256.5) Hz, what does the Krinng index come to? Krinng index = -18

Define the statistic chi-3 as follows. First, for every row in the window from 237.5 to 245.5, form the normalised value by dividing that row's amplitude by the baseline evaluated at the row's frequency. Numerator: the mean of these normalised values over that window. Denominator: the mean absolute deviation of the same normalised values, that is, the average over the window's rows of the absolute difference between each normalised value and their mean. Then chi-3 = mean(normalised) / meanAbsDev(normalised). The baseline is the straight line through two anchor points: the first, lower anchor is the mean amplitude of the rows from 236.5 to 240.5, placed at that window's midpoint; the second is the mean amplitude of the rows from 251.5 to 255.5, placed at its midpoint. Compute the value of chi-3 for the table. 53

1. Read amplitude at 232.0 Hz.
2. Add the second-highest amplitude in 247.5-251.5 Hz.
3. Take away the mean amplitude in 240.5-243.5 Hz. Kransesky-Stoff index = 71.2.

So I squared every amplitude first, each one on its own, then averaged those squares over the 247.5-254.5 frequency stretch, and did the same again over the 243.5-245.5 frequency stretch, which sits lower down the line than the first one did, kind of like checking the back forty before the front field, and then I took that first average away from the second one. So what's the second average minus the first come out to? -1146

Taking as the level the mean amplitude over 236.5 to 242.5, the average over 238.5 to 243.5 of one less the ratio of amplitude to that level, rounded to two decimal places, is -0.03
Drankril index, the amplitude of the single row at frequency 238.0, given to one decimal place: 37.9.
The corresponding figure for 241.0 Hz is 43.1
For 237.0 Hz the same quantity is 39.9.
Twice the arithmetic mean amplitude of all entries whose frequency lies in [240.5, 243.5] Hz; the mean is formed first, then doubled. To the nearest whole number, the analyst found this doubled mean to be 87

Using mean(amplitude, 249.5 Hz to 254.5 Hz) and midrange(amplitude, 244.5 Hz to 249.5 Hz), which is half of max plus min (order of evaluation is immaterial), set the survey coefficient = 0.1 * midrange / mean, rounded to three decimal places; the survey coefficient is 0.087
